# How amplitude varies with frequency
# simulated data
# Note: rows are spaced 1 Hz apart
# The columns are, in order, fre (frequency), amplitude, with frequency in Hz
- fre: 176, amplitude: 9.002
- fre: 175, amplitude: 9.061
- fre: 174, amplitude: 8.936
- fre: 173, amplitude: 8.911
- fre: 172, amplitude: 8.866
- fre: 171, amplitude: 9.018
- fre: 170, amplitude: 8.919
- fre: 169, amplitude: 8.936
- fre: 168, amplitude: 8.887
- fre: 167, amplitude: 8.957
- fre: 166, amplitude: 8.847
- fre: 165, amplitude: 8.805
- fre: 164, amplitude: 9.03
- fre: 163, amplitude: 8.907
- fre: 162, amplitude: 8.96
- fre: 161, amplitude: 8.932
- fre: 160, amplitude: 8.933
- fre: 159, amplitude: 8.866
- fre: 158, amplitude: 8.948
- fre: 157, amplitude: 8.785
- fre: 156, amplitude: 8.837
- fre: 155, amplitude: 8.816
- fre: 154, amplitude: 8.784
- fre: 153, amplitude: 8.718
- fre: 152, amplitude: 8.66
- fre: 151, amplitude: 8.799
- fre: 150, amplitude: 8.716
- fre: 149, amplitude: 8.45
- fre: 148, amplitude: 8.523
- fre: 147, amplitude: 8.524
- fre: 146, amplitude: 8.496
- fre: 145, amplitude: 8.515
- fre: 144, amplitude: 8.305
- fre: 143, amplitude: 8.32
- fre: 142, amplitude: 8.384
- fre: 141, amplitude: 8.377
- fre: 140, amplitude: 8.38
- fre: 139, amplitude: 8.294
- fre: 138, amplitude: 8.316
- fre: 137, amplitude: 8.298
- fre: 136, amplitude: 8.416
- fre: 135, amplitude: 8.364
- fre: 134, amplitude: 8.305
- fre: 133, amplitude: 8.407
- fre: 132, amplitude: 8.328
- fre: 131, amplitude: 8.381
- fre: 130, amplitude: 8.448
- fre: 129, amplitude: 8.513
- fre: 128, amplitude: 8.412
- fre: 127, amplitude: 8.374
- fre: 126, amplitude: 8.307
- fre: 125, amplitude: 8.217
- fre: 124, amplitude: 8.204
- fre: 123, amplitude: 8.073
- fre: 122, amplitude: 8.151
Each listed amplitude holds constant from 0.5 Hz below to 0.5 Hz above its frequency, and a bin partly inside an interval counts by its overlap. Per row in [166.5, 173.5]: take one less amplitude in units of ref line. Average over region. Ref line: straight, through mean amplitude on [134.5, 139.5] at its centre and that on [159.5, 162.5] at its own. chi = 0.026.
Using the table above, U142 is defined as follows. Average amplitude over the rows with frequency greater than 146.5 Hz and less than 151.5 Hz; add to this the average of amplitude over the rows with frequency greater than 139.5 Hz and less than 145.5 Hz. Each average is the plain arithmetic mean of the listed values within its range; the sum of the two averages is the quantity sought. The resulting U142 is 17.0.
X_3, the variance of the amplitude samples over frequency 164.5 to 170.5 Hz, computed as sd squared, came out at 0.003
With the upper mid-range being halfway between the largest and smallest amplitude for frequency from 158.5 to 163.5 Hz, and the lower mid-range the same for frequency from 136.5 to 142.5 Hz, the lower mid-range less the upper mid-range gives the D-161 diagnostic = -0.574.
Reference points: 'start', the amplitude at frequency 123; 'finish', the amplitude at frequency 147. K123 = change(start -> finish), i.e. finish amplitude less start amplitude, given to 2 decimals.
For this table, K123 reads 0.45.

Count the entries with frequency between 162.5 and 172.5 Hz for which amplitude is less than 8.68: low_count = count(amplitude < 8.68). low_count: 0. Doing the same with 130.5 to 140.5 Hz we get 10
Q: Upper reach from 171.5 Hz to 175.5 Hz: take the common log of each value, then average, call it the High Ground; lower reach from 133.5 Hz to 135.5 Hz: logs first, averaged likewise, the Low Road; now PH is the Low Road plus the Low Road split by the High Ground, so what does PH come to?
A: 1.89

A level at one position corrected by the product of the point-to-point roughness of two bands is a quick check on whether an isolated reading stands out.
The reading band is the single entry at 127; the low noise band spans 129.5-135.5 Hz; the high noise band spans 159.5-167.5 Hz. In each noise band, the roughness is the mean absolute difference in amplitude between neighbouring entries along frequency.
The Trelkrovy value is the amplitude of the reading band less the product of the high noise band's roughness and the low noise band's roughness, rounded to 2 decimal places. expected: 8.37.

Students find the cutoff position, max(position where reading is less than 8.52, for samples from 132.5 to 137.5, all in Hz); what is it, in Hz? 137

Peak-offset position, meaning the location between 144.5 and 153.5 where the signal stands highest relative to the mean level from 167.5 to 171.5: 151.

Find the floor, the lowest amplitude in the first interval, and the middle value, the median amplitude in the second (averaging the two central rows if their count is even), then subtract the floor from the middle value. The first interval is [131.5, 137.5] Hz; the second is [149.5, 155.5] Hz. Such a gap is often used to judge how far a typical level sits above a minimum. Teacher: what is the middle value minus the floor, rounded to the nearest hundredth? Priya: 0.45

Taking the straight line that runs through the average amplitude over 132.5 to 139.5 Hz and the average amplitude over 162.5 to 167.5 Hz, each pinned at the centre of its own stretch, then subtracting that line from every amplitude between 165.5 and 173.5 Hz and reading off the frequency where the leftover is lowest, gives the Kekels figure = 172 Hz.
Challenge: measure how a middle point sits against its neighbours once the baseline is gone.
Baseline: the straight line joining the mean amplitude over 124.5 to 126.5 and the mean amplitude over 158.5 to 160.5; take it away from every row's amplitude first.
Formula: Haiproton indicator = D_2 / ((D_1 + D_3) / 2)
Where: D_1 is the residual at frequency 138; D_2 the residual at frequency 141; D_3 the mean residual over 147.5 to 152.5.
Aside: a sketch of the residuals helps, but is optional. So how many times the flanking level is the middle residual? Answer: 1.3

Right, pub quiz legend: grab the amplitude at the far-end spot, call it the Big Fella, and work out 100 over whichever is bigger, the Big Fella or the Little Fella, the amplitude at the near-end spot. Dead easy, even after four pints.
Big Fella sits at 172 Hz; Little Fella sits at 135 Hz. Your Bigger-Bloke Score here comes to 11.3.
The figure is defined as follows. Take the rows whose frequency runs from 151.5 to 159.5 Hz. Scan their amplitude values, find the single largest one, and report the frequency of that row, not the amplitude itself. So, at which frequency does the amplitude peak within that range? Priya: 158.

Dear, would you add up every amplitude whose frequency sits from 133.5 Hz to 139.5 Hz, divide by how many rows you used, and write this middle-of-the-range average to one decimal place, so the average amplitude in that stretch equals 8.3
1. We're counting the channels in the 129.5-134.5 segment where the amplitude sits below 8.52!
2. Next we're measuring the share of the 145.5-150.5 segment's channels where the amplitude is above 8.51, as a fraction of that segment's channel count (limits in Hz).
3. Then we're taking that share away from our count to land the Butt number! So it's 4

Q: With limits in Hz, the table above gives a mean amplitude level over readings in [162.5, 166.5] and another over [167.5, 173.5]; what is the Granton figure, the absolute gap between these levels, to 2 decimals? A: 0.03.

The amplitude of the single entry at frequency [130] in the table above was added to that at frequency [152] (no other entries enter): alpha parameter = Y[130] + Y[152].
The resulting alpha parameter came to 17.1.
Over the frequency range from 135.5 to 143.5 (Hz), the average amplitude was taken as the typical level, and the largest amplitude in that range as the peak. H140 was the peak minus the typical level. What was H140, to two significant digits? 0.068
